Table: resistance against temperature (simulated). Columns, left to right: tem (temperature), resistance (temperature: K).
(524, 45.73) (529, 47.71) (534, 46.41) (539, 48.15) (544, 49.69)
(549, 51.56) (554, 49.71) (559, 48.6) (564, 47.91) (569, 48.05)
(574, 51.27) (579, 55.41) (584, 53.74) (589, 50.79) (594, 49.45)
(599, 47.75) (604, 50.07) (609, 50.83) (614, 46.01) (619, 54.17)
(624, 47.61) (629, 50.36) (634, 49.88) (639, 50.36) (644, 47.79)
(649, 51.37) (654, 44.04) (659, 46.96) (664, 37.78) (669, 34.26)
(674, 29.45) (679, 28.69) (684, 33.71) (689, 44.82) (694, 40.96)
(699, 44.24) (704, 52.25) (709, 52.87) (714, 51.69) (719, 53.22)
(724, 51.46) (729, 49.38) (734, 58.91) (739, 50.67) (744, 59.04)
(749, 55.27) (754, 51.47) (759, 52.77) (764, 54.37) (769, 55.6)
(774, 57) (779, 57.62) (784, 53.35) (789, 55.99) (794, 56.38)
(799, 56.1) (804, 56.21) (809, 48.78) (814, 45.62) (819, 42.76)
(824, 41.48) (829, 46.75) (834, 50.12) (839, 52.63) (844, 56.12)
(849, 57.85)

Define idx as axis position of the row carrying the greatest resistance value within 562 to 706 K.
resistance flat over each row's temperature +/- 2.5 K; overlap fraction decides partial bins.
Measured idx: 579 K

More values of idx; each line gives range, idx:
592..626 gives 619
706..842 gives 744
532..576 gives 549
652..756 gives 744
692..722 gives 719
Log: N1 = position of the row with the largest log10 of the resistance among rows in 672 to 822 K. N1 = 744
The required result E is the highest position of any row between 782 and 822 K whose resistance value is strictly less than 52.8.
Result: 819 K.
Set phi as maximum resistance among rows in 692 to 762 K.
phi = 59.04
